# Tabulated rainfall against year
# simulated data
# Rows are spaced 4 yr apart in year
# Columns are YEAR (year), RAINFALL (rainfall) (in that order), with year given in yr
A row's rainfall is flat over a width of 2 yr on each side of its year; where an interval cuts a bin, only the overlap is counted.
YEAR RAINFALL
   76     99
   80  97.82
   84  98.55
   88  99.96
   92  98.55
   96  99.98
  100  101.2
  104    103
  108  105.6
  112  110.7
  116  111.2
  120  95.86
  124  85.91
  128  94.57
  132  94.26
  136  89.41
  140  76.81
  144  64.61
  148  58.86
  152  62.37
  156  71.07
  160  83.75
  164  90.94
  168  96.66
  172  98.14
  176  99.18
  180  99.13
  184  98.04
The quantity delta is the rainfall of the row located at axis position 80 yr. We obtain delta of 97.82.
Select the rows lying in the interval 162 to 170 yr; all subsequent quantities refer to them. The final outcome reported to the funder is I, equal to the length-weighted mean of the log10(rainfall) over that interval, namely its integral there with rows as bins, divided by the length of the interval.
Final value 1.97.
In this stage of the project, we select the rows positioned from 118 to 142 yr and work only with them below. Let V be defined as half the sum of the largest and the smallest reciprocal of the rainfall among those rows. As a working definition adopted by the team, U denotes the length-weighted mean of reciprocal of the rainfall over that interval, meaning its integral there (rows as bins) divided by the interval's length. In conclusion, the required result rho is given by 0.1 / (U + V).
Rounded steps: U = 0.0112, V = 0.0117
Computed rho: 4.4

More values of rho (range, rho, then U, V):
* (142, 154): 3.1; 0.0162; 0.0162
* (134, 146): 3.8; 0.0132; 0.0133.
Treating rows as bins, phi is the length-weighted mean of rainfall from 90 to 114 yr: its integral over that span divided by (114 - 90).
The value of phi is 103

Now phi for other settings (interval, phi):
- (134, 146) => 77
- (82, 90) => 99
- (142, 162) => 68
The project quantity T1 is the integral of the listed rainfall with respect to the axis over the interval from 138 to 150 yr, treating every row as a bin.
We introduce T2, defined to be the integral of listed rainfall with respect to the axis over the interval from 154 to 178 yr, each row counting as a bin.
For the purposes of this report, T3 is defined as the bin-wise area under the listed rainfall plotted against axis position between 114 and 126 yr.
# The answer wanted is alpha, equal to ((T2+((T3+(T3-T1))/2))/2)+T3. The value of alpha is 2637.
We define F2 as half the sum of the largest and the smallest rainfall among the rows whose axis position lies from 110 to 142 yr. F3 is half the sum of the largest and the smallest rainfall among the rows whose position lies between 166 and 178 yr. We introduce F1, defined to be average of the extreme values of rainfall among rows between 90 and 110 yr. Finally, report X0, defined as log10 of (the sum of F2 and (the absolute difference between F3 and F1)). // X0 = 1.99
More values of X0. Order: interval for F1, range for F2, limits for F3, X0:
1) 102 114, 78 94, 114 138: 2.03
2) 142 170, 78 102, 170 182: 2.08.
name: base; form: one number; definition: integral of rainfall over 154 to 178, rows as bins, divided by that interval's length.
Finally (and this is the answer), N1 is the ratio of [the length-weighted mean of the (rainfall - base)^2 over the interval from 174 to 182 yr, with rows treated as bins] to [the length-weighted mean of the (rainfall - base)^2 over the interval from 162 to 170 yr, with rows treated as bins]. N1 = 3.7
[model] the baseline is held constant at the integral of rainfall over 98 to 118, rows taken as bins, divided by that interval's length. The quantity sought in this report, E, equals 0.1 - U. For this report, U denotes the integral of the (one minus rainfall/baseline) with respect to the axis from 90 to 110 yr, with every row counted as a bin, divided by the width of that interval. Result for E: 0.06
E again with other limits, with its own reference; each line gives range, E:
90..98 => 0.03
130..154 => -0.20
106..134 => 0.04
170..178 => 0.03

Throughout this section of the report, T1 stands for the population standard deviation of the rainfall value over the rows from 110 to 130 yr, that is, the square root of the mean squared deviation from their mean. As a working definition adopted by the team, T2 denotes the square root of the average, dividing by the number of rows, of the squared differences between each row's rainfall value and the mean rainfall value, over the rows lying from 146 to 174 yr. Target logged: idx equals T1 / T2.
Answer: 0.7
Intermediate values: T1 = 10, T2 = 15.0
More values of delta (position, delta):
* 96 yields 99.98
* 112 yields 110.7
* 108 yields 105.6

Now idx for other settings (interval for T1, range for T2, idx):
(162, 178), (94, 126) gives 0.4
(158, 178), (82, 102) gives 5.7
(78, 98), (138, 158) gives 0.1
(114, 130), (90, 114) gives 2.3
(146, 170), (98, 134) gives 1.8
